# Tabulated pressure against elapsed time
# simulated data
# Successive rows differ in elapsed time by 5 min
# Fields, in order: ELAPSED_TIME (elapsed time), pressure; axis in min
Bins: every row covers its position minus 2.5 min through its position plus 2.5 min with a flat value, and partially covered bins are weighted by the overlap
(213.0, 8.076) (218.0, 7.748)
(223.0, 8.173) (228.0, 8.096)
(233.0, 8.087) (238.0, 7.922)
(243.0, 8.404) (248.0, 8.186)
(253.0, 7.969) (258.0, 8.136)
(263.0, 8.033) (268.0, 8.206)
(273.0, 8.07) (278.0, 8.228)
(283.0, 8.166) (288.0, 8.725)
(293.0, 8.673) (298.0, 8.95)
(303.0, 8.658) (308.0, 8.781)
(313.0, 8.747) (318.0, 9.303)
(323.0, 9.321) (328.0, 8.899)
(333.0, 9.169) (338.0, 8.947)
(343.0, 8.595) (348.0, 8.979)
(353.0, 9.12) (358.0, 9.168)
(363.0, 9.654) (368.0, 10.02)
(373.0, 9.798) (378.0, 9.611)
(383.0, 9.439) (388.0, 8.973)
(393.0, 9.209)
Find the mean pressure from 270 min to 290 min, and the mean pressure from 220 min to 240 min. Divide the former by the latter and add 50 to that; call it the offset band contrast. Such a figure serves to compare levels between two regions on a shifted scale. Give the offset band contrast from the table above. 51.0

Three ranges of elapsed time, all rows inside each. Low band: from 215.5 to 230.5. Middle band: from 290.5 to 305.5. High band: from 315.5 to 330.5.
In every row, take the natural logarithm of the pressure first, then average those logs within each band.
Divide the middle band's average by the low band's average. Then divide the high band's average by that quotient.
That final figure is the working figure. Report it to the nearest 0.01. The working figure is 2.12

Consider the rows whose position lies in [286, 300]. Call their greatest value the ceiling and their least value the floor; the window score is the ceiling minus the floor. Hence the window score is 0.28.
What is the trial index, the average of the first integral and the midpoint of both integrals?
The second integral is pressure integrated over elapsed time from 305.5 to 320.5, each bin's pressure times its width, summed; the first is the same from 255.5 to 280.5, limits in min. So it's 186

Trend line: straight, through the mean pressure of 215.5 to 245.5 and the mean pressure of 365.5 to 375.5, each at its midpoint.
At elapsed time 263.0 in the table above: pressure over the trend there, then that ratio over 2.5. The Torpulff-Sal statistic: 0.378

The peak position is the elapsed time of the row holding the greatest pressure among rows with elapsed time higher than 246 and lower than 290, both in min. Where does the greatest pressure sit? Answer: 288.0 min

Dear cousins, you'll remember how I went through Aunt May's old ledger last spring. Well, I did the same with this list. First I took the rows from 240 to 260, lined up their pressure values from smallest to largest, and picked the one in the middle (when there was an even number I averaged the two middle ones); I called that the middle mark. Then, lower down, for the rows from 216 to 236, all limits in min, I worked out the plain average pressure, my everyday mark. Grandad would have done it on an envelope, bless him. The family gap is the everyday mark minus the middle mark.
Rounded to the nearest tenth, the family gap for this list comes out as -0.1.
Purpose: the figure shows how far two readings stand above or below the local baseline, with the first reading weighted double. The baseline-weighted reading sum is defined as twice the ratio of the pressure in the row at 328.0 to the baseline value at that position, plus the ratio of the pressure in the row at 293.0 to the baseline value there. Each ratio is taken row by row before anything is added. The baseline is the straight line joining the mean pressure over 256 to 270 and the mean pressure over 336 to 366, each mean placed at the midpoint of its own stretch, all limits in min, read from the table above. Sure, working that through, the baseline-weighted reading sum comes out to 3.04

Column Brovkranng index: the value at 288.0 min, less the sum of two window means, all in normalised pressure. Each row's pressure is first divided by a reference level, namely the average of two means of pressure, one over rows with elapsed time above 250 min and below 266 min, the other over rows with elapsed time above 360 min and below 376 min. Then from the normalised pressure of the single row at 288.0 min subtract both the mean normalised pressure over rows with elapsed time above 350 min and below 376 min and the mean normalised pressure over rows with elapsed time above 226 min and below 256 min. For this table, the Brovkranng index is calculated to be -1.000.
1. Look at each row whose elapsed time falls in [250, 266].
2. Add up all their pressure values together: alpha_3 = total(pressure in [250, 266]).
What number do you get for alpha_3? 24.1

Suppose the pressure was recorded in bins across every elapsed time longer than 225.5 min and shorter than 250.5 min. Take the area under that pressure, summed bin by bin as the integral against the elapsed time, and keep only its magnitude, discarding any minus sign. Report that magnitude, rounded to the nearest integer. 203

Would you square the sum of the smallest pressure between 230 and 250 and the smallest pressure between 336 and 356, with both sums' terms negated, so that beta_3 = 273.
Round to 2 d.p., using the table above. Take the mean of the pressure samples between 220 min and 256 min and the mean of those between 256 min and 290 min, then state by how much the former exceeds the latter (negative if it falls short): -0.10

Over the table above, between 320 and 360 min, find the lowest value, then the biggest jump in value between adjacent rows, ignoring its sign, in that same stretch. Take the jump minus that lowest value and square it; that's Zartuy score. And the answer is 67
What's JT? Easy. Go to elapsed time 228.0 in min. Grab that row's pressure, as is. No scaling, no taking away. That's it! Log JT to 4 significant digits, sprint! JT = 8.096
